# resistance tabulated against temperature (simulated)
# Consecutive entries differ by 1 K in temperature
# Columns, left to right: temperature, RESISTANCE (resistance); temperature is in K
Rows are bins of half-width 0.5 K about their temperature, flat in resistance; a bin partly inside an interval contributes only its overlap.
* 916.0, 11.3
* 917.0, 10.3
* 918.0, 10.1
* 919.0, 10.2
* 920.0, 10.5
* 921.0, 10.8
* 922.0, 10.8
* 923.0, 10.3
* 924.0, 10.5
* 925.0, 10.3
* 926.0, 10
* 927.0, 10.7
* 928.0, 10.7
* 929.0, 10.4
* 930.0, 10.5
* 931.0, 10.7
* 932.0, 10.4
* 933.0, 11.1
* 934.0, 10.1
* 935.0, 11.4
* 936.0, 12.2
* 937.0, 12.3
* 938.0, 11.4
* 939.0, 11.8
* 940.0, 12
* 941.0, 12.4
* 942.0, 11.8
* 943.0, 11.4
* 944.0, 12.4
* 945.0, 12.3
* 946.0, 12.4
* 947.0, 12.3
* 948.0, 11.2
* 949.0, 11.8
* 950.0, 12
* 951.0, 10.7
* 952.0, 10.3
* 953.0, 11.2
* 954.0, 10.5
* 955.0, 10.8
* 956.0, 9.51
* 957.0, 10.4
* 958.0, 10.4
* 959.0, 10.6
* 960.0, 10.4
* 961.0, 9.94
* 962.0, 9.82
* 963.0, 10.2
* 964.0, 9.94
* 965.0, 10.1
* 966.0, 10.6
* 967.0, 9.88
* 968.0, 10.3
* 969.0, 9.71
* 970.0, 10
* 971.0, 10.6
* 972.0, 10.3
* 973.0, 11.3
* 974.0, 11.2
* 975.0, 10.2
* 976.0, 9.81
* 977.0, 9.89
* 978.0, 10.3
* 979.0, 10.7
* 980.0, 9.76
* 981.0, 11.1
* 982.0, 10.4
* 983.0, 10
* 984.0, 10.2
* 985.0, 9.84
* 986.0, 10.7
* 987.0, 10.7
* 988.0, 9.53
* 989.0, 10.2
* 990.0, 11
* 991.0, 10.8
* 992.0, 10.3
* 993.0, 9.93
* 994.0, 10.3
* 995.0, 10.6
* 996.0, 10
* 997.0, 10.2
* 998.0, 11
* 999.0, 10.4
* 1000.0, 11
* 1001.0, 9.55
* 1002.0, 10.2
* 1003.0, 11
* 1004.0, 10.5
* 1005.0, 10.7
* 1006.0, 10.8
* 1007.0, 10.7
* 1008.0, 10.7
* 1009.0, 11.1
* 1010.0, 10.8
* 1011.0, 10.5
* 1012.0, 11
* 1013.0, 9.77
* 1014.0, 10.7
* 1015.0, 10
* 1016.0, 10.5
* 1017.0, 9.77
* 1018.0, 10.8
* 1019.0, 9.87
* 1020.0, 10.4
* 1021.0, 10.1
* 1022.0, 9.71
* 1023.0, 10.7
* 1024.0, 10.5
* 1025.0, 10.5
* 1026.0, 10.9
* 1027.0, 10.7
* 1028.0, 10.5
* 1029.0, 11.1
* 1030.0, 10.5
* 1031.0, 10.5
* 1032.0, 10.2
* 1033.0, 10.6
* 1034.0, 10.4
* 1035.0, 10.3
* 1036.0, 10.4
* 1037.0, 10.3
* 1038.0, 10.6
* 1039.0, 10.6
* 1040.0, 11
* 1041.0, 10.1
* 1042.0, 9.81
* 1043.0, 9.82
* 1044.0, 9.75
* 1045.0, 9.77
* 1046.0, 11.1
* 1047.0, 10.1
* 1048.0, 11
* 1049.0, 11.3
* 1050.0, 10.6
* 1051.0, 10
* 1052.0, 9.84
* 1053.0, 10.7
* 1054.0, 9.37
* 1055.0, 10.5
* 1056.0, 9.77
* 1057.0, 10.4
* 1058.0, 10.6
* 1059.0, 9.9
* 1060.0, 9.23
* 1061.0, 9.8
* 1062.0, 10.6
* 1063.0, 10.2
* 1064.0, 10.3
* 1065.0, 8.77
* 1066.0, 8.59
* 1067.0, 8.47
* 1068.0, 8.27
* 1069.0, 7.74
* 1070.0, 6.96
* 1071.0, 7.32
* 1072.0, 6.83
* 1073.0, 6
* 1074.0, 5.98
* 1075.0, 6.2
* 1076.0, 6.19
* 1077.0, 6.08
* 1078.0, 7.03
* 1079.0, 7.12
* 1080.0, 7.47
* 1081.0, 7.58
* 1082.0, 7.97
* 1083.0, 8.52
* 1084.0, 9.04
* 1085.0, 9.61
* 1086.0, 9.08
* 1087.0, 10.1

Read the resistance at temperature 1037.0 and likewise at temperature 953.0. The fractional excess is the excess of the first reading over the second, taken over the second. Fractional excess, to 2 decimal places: -0.08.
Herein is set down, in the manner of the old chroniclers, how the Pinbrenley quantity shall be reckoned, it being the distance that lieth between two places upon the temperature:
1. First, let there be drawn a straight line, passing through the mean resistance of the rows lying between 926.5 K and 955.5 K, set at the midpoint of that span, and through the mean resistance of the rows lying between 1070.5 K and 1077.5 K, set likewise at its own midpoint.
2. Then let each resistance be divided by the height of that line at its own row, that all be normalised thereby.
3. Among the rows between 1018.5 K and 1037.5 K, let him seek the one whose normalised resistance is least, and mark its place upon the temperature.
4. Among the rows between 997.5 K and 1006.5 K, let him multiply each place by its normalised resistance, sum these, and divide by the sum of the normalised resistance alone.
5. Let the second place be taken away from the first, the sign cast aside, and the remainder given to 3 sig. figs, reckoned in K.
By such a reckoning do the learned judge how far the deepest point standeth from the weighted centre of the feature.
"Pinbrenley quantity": 20.0 K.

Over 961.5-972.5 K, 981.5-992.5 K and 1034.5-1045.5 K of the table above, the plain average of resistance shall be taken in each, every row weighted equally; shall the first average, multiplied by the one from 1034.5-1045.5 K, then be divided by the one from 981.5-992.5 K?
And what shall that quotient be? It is 10.0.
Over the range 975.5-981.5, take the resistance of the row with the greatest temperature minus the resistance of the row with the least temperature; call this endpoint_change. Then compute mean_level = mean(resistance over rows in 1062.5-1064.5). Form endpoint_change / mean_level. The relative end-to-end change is 0.126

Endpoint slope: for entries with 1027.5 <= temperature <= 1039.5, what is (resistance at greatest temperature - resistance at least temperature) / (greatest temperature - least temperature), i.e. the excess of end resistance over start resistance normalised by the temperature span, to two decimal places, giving 0.01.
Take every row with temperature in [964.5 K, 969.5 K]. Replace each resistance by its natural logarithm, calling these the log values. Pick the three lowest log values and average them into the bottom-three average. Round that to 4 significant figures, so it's 2.292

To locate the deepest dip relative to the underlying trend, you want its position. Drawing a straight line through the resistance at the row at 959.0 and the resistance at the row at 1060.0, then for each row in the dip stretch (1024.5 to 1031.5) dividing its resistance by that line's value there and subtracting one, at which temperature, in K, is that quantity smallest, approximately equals 1025.0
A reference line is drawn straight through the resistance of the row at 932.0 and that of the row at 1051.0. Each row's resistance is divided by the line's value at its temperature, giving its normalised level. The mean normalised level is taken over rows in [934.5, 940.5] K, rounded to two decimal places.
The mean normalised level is 1.14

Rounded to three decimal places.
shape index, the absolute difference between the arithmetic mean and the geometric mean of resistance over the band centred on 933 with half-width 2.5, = 0.010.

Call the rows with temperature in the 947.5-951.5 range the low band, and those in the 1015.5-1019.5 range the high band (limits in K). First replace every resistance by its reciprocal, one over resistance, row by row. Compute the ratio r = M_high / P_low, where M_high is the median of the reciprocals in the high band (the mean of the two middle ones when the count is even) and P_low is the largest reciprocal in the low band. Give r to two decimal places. 1.05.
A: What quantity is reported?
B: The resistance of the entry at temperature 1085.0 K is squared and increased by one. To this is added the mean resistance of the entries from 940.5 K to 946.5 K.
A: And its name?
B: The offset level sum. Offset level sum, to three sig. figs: 105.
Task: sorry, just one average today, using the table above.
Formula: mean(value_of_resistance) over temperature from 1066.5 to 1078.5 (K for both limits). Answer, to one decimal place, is 6.9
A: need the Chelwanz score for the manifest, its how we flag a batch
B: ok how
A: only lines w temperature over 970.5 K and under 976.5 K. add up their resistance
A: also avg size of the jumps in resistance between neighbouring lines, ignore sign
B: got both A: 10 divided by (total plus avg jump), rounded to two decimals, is 0.16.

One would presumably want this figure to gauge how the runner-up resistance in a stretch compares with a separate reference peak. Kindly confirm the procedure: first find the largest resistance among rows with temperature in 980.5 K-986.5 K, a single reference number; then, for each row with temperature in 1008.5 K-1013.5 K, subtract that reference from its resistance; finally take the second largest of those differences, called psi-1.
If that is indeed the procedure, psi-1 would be -0.10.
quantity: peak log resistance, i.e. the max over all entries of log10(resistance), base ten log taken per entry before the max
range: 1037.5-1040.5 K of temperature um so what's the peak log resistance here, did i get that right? 1.04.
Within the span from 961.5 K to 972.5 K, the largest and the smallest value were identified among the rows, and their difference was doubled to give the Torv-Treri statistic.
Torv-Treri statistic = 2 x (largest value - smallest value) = 1.8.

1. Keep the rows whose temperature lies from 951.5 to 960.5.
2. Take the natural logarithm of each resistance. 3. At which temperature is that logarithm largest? 953.0 K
